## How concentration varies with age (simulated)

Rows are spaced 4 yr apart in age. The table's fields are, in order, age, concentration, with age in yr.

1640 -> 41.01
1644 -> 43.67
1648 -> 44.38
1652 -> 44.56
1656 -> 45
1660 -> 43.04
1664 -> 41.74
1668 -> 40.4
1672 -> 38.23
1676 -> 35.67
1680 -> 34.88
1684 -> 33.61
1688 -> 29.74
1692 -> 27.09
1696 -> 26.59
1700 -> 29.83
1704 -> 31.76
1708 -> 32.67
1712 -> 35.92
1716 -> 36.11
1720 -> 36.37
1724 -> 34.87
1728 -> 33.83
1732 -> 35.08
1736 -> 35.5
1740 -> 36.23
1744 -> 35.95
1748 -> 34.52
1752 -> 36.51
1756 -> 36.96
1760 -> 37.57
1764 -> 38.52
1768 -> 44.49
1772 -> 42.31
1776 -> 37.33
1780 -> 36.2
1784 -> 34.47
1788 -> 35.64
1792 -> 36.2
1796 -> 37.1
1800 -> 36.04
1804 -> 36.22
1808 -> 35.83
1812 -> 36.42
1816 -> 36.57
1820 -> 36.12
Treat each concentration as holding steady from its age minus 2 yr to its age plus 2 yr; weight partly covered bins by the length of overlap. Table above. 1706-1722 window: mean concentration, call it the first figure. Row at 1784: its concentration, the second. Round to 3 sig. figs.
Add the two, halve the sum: 34.9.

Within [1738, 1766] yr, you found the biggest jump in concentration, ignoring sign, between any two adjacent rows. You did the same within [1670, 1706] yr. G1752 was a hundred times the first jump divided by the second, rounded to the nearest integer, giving 51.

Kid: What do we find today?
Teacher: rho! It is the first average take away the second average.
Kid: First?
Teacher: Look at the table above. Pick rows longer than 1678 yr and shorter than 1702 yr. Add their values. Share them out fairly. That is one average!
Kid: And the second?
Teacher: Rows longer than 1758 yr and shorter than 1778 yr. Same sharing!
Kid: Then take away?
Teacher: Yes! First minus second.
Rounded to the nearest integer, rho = -10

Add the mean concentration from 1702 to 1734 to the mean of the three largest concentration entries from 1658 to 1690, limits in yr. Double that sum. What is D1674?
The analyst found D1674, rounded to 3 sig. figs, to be 153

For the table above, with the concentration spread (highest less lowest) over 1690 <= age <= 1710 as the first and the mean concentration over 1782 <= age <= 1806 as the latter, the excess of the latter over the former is 30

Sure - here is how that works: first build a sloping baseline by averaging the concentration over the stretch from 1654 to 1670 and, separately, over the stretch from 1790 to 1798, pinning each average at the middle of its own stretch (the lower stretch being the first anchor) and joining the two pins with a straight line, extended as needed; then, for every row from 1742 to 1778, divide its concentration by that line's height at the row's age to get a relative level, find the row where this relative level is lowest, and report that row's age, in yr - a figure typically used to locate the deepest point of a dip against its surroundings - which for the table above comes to 1748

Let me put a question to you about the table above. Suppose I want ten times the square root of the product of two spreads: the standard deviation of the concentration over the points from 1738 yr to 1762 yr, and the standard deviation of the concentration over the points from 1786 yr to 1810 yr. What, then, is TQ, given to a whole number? 7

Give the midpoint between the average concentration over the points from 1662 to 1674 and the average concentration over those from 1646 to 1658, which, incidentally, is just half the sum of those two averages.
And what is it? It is 42.4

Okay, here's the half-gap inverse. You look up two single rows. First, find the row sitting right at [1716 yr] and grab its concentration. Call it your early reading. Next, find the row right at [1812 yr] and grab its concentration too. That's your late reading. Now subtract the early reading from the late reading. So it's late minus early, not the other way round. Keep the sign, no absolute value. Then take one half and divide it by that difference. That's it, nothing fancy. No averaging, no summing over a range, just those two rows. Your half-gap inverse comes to 1.6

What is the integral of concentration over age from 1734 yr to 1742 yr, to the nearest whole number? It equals 287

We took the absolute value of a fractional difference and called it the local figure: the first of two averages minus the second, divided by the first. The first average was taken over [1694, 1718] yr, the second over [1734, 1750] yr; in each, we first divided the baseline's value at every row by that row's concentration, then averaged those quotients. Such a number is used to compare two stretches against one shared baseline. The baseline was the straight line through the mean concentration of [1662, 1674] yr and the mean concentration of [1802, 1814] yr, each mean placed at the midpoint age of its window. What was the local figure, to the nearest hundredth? 0.13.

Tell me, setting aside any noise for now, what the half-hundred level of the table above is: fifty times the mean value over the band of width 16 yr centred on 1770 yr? 2033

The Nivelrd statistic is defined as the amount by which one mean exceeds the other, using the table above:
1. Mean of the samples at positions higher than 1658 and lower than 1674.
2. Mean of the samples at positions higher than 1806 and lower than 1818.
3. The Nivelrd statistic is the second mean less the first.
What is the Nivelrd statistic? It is -4.6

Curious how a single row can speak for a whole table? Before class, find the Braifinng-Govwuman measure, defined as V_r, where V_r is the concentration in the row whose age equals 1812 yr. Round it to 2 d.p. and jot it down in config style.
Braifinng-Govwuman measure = 36.42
